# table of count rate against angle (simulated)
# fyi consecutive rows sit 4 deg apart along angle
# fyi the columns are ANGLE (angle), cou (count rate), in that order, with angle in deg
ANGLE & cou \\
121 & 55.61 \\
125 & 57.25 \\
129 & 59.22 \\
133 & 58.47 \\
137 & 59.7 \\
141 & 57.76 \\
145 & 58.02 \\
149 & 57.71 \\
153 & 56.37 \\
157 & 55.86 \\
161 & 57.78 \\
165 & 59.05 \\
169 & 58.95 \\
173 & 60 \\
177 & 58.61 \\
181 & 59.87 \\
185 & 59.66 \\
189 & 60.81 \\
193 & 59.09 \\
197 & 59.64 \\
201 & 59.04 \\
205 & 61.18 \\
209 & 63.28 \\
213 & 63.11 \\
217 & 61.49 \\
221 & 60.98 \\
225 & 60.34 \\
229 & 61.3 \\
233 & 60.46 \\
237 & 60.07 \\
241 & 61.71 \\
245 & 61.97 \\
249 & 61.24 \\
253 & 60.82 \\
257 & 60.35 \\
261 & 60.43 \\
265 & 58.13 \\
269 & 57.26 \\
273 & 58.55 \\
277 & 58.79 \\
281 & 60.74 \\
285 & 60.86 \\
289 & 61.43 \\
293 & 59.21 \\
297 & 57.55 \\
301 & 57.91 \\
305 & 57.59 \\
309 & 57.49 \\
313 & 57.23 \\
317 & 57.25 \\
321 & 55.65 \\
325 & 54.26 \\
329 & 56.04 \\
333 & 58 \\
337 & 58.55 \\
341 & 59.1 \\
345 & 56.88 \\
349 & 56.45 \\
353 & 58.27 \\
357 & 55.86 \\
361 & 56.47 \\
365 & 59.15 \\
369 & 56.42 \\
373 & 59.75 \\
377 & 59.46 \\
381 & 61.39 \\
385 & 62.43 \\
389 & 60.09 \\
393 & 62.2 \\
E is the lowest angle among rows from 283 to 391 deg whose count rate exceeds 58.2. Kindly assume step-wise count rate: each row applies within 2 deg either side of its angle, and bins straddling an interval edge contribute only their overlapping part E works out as 285 deg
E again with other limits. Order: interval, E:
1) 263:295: 273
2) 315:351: 337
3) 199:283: 201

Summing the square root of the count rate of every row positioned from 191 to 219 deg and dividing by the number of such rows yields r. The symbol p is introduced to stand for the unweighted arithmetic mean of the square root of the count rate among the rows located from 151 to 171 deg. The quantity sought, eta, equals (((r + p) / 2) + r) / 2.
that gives 7.75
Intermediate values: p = 7.59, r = 7.81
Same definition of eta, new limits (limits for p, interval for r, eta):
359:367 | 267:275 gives 7.61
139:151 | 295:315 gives 7.59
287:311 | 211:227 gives 7.79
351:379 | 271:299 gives 7.69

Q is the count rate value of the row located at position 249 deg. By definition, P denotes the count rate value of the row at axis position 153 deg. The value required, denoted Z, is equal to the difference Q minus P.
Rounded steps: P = 56.37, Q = 61.24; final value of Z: 5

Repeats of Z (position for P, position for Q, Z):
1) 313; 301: 1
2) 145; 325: -4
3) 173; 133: -2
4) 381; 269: -4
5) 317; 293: 2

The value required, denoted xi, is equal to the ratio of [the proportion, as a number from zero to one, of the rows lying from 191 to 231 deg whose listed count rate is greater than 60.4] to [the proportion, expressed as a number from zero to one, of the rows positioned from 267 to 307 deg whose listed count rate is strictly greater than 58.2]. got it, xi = 1.00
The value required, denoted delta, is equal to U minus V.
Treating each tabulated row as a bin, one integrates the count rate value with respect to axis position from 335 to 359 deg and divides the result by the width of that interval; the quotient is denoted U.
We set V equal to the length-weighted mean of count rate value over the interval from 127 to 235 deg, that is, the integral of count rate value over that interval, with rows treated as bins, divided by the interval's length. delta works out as -2.0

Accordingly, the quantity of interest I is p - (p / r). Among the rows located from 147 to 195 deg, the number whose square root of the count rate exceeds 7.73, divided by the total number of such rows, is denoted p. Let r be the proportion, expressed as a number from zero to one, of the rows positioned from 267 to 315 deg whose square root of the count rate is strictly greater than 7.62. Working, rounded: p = 0.25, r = 0.50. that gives -0.25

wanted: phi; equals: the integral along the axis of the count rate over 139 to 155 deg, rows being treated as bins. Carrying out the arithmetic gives 919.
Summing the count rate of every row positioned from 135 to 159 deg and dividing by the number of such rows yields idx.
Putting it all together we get 57.6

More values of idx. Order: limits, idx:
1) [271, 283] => 59.4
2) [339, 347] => 58.0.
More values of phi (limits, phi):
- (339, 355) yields 923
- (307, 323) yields 910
